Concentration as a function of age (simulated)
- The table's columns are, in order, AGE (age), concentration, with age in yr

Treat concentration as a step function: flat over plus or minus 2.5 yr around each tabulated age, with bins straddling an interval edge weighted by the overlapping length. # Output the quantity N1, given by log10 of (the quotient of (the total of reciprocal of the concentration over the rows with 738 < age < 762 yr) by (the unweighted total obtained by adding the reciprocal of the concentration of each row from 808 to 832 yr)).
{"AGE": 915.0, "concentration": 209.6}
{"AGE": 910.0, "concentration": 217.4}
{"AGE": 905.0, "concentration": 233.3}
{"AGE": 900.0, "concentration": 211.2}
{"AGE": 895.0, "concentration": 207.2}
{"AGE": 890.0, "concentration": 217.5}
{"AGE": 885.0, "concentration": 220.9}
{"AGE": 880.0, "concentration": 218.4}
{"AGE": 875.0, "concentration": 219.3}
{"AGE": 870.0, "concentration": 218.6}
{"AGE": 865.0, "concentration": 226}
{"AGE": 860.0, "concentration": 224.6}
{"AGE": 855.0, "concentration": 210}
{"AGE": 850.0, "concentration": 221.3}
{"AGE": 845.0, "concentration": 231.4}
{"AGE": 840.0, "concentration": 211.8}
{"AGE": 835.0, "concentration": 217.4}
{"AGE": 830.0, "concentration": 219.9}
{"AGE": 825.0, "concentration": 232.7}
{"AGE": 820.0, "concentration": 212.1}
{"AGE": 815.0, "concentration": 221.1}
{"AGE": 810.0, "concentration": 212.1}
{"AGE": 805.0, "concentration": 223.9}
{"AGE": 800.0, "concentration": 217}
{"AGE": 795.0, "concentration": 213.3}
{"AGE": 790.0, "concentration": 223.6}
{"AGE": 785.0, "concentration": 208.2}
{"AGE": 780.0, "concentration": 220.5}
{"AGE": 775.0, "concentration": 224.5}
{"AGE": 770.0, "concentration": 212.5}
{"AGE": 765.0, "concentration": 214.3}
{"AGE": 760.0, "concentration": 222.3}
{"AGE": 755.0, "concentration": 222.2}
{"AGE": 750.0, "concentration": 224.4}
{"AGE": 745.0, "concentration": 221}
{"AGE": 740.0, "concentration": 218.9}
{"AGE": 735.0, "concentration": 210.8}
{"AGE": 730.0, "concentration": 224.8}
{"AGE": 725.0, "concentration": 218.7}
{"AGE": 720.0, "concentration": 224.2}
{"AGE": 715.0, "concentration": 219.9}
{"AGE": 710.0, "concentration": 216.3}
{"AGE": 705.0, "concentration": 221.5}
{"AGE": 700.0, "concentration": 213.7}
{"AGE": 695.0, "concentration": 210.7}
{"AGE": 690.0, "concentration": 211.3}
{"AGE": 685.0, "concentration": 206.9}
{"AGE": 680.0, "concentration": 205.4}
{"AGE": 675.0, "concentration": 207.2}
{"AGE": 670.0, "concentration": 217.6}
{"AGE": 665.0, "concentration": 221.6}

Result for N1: -0.005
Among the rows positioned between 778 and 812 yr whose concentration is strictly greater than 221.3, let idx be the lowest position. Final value 790.0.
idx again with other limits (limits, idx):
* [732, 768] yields 750.0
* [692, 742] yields 705.0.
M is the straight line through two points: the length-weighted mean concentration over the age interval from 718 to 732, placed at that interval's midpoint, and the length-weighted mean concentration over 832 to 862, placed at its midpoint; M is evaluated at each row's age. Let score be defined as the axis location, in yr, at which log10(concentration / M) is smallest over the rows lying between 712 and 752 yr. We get 735.0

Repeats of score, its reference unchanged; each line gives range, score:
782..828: 785.0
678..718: 680.0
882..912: 895.0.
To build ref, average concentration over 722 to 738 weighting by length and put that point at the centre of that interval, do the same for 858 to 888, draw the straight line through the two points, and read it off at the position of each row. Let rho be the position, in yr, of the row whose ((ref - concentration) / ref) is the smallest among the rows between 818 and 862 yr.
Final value 825.0 yr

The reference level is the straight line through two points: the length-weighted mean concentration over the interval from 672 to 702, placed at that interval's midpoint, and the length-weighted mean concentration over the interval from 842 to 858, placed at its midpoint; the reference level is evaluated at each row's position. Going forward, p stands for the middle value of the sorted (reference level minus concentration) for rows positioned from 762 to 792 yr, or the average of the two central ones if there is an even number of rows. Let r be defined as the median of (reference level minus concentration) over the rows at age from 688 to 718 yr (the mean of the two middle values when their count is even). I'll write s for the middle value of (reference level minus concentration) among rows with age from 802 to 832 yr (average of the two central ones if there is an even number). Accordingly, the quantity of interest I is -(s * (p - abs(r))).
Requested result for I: -11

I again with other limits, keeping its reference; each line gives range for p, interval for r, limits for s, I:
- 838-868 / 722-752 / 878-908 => 48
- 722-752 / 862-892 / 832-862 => 9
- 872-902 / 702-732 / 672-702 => 1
